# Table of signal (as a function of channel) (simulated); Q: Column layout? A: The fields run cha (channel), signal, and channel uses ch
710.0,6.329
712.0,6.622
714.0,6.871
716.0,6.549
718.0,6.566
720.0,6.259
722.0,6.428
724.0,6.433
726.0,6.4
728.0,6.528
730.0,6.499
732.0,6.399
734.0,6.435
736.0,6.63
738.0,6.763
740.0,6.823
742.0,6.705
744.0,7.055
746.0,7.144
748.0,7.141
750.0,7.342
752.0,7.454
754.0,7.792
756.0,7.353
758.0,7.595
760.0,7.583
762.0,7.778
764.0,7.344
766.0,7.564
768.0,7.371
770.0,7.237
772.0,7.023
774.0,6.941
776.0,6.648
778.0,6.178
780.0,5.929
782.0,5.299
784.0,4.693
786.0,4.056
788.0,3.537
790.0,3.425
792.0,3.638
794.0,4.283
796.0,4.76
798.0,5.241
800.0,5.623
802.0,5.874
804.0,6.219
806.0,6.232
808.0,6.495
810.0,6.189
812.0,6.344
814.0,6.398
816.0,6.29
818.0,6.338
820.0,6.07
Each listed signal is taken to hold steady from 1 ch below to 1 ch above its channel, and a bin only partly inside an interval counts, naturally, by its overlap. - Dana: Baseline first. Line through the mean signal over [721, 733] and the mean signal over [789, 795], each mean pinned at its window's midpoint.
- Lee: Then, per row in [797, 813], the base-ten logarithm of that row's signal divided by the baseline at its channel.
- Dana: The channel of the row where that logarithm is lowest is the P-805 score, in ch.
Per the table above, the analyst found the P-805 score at 798.0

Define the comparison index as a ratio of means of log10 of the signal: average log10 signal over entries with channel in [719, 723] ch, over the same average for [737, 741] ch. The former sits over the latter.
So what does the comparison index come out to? 0.96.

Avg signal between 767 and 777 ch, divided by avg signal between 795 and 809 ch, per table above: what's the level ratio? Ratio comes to 1.2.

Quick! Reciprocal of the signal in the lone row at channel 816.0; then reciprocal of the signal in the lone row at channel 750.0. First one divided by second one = 1.17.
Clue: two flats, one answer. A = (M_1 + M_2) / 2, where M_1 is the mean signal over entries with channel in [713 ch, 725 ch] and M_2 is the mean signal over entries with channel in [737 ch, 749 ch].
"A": 6.7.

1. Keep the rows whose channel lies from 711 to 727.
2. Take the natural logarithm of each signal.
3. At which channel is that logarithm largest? 714.0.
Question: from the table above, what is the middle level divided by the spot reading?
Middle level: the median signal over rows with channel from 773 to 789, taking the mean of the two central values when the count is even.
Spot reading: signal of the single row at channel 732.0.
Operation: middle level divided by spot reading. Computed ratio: 0.9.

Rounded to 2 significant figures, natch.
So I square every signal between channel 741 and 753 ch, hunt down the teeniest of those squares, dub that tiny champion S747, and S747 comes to 45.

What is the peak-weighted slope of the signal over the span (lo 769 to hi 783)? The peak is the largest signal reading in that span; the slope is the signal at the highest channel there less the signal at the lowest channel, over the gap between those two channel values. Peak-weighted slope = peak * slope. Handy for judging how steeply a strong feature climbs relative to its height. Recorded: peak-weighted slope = -1.2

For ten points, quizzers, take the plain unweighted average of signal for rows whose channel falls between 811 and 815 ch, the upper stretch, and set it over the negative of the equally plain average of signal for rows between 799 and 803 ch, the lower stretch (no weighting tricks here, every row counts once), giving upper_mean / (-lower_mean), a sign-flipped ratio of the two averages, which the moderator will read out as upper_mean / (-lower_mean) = -1.1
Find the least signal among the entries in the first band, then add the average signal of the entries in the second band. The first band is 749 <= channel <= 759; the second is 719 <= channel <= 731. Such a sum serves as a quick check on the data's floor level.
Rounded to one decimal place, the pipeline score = 13.8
